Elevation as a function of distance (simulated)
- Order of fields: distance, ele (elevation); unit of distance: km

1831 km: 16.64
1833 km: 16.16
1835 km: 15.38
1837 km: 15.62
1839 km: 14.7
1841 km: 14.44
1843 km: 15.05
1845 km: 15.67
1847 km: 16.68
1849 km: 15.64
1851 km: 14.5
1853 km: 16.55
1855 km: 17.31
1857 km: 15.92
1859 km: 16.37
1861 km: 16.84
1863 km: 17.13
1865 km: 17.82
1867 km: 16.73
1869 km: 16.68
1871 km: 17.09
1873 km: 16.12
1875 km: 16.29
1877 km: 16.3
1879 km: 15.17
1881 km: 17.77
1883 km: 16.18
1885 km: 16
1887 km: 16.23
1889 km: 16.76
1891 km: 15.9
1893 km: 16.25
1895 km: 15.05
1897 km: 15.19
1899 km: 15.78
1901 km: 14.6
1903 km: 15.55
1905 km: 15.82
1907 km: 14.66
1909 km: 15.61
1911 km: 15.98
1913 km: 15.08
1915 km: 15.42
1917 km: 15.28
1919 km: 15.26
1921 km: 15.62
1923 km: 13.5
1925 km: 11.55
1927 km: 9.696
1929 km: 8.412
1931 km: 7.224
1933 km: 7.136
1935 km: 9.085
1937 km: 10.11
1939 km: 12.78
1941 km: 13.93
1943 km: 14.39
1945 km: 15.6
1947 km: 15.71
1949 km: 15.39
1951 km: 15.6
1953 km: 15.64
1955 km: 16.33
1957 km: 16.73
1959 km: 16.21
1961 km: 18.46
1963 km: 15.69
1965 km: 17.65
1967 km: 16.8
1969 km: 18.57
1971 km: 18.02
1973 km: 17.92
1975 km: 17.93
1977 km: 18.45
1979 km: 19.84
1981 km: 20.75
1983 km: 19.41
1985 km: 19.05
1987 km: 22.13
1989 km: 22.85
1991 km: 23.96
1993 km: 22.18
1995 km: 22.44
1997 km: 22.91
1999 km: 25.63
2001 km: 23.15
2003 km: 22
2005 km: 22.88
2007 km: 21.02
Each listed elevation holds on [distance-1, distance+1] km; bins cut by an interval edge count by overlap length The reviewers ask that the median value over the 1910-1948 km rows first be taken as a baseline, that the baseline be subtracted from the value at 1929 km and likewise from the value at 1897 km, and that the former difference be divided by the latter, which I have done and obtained -4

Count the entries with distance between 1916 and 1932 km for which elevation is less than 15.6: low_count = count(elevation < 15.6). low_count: 7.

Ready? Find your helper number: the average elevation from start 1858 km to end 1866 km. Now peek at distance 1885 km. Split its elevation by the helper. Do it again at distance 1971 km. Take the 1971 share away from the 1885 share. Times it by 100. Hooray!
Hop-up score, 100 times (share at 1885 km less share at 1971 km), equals -12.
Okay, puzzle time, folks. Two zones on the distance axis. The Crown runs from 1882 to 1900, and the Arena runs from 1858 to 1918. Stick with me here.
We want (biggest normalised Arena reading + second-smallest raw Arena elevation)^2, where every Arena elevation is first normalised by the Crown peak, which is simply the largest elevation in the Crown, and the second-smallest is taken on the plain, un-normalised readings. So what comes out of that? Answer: 247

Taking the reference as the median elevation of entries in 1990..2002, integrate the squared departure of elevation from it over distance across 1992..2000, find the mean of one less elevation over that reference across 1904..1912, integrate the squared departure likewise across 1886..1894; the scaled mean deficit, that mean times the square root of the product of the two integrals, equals 25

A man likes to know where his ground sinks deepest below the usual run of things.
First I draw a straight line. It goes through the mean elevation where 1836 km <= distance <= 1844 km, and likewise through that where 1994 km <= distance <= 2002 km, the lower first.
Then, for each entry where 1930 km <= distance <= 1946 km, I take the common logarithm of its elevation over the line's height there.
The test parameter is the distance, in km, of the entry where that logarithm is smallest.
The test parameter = 1933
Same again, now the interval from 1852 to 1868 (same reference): 1857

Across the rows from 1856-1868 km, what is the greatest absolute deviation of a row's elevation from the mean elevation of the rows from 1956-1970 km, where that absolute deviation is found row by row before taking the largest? 1.2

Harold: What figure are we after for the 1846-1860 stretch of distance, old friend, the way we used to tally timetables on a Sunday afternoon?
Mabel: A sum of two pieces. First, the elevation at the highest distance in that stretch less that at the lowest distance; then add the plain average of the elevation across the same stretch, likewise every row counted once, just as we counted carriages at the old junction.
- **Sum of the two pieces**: 15.8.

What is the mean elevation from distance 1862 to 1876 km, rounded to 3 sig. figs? 16.8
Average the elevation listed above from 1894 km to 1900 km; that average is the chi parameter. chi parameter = 15.3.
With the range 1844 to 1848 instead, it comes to 16.2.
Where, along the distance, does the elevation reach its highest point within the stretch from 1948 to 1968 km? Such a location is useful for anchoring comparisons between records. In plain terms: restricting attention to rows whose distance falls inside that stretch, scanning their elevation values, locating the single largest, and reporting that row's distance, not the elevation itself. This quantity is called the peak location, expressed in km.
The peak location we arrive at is 1961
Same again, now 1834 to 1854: 1847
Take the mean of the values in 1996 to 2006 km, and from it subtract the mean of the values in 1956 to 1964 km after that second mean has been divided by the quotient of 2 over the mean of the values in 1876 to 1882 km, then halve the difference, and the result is -57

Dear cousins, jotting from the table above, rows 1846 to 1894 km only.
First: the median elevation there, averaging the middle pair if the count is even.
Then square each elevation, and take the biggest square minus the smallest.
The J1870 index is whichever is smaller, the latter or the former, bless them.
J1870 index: 16.3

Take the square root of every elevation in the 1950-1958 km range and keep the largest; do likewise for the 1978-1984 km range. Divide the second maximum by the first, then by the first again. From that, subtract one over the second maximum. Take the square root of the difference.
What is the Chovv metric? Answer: 0.23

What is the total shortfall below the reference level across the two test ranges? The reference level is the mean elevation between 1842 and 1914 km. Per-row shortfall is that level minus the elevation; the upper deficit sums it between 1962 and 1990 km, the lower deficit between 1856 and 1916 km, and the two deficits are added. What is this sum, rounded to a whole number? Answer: -41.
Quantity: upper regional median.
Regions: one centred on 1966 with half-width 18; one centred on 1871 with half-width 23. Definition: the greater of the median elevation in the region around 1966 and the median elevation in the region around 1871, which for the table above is 17.8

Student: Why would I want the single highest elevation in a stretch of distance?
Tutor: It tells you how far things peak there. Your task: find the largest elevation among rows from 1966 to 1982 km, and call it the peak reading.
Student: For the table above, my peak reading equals 20.75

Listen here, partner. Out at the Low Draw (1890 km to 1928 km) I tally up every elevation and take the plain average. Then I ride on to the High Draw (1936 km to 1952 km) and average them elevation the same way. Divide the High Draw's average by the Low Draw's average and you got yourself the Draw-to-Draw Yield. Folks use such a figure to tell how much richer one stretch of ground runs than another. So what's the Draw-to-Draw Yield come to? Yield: 1.0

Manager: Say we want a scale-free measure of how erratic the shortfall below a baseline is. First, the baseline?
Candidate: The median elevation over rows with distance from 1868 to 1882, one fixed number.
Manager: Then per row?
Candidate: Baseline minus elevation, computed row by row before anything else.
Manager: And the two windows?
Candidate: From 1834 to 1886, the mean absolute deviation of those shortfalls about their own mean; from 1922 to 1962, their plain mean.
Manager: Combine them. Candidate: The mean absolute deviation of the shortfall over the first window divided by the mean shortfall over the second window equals 0.24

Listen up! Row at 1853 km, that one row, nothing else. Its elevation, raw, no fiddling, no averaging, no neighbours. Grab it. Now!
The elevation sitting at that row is 16.55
